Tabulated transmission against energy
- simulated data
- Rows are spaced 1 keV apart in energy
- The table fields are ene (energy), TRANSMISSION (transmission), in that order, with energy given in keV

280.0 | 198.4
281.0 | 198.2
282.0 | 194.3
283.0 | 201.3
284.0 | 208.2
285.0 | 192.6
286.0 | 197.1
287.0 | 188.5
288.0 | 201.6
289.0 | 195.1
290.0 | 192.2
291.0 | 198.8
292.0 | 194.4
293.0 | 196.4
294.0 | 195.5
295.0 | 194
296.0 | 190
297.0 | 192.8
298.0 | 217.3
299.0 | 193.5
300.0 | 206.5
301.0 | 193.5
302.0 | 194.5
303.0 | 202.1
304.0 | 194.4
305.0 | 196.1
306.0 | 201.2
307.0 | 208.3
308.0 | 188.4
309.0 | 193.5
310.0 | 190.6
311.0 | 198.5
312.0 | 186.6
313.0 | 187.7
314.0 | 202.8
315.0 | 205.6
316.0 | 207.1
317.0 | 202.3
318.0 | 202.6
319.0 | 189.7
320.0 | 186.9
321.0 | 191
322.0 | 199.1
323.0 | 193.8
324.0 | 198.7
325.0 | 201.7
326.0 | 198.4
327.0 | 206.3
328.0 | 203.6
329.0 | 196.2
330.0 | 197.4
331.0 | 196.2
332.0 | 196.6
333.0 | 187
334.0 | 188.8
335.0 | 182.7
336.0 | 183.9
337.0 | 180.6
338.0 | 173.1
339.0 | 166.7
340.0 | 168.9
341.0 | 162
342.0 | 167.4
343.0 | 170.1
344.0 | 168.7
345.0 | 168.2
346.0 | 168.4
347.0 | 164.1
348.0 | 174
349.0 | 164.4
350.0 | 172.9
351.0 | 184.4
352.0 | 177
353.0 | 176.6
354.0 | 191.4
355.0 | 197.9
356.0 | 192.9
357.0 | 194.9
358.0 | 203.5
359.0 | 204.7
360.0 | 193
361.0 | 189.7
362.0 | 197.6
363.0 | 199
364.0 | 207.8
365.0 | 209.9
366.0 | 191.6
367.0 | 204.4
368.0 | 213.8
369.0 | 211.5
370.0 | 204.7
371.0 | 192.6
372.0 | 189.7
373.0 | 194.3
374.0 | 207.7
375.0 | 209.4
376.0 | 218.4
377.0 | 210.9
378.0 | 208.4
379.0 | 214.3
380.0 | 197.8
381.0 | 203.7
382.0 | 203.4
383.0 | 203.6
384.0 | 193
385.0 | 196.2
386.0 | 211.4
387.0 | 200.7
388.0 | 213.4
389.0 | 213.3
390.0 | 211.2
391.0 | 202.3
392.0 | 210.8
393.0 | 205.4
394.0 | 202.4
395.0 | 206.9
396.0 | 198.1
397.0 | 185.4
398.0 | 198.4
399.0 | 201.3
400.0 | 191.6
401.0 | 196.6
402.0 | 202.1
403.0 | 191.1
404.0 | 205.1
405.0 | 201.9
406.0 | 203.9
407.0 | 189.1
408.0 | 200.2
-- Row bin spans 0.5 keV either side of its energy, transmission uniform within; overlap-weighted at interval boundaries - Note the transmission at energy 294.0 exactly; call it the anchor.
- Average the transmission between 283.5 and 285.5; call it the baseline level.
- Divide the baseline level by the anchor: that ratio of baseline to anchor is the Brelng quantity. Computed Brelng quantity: 1.03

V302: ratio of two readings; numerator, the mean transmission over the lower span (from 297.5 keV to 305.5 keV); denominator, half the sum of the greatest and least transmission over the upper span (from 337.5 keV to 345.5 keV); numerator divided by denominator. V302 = 1.19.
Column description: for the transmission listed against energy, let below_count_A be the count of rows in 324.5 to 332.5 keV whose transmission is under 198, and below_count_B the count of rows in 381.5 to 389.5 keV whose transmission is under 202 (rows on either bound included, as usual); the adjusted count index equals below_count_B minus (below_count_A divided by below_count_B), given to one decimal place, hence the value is 1.7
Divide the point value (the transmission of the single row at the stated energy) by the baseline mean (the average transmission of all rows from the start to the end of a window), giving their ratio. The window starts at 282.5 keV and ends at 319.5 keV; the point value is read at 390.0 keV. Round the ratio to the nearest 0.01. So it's 1.07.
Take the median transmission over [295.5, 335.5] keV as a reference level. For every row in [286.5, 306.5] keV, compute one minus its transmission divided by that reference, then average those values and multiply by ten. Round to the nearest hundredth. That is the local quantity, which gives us -0.04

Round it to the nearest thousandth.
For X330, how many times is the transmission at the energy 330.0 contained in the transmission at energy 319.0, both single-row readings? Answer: 0.961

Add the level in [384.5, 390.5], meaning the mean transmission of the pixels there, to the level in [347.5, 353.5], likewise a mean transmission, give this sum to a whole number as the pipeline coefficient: 383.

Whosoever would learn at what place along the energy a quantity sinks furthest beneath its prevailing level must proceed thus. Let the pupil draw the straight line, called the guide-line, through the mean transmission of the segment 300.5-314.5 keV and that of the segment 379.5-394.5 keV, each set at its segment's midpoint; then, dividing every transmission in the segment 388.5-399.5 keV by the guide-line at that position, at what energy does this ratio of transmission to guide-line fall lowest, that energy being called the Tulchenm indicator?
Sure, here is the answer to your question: 397.0 keV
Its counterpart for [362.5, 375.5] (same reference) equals 372.0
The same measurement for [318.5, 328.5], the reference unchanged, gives 320.0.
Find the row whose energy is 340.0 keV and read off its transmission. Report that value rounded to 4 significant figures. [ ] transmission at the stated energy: 168.9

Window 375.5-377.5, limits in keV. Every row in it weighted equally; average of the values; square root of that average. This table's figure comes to 14.7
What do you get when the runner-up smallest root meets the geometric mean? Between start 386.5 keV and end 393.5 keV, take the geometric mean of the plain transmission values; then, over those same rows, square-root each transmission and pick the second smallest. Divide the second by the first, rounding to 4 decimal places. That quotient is 0.0683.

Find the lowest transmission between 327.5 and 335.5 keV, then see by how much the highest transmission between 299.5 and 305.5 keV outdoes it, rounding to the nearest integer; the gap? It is 24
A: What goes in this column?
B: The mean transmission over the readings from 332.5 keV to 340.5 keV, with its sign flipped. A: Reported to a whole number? -179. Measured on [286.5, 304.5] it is -197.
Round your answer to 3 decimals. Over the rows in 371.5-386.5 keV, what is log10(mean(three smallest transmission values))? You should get 2.284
